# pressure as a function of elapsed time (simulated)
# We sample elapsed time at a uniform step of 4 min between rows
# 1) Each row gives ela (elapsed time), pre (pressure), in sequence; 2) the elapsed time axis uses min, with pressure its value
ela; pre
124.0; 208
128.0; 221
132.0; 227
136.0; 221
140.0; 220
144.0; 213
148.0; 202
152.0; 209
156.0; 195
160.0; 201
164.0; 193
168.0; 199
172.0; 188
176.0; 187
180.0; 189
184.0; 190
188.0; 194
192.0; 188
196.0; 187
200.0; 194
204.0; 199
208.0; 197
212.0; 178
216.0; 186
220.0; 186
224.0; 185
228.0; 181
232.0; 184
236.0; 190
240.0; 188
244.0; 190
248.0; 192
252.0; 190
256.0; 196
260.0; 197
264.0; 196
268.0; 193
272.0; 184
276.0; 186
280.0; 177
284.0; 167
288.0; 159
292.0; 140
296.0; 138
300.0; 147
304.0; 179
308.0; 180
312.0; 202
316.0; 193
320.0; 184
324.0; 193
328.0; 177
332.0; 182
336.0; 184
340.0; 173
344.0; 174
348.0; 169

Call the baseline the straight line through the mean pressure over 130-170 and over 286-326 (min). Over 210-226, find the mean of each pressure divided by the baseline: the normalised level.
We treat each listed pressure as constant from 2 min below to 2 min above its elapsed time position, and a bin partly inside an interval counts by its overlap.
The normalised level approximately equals 0.96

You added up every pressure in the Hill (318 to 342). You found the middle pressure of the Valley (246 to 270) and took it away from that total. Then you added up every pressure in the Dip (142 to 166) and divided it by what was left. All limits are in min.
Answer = 1.35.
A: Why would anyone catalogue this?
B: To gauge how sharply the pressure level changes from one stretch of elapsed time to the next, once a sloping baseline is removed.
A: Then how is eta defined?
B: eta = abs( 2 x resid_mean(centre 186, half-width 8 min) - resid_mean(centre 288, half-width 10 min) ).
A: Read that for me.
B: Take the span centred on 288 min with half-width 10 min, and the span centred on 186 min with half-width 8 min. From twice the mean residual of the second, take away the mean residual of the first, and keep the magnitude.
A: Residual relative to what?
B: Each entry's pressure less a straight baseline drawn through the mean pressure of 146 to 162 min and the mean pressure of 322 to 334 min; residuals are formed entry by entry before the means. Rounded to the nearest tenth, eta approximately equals 15.4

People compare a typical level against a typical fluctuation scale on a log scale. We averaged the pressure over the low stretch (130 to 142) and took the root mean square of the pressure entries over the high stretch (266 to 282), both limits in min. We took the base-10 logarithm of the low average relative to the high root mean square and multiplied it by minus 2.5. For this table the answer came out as -0.20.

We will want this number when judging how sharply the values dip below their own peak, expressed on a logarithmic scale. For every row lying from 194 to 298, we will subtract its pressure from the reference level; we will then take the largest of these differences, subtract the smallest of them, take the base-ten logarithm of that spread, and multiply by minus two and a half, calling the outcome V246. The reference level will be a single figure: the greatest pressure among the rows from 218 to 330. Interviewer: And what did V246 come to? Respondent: -4.5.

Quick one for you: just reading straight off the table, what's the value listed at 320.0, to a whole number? 184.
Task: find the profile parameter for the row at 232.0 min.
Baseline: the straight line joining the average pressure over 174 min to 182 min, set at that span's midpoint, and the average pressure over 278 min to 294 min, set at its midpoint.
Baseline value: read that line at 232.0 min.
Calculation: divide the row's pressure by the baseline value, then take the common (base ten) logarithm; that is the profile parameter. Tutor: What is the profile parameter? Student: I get 0.023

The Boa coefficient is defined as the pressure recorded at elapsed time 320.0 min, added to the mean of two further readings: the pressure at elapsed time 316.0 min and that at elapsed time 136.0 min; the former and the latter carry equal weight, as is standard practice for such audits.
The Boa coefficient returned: 391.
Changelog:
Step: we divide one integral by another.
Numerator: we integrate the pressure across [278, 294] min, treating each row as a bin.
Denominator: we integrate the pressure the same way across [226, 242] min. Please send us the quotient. 0.87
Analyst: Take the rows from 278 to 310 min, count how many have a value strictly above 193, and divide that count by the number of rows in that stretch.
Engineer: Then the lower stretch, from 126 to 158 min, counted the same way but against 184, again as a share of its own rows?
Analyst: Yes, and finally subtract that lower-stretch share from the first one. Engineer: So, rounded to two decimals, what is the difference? -1.00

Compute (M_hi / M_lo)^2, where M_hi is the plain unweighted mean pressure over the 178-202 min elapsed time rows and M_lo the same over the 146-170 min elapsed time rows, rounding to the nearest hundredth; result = 0.91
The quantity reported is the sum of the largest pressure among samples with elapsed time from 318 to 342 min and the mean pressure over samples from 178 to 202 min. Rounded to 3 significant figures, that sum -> 383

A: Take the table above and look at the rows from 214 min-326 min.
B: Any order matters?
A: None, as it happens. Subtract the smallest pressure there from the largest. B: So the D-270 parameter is 64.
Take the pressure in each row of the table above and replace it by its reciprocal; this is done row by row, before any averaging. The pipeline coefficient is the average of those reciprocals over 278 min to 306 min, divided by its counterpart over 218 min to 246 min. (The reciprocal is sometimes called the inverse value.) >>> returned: 1.19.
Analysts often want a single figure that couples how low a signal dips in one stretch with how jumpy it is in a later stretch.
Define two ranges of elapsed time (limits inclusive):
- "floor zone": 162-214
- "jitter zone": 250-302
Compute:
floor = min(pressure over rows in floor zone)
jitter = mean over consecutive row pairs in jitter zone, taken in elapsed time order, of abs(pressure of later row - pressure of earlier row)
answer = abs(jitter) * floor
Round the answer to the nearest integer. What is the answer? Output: 1172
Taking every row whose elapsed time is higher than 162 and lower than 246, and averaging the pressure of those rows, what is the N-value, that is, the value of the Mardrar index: 189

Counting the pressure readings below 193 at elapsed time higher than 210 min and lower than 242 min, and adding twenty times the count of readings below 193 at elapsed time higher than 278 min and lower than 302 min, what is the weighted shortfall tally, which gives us 128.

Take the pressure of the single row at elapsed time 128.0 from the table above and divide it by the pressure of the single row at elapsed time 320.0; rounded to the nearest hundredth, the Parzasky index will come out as 1.20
